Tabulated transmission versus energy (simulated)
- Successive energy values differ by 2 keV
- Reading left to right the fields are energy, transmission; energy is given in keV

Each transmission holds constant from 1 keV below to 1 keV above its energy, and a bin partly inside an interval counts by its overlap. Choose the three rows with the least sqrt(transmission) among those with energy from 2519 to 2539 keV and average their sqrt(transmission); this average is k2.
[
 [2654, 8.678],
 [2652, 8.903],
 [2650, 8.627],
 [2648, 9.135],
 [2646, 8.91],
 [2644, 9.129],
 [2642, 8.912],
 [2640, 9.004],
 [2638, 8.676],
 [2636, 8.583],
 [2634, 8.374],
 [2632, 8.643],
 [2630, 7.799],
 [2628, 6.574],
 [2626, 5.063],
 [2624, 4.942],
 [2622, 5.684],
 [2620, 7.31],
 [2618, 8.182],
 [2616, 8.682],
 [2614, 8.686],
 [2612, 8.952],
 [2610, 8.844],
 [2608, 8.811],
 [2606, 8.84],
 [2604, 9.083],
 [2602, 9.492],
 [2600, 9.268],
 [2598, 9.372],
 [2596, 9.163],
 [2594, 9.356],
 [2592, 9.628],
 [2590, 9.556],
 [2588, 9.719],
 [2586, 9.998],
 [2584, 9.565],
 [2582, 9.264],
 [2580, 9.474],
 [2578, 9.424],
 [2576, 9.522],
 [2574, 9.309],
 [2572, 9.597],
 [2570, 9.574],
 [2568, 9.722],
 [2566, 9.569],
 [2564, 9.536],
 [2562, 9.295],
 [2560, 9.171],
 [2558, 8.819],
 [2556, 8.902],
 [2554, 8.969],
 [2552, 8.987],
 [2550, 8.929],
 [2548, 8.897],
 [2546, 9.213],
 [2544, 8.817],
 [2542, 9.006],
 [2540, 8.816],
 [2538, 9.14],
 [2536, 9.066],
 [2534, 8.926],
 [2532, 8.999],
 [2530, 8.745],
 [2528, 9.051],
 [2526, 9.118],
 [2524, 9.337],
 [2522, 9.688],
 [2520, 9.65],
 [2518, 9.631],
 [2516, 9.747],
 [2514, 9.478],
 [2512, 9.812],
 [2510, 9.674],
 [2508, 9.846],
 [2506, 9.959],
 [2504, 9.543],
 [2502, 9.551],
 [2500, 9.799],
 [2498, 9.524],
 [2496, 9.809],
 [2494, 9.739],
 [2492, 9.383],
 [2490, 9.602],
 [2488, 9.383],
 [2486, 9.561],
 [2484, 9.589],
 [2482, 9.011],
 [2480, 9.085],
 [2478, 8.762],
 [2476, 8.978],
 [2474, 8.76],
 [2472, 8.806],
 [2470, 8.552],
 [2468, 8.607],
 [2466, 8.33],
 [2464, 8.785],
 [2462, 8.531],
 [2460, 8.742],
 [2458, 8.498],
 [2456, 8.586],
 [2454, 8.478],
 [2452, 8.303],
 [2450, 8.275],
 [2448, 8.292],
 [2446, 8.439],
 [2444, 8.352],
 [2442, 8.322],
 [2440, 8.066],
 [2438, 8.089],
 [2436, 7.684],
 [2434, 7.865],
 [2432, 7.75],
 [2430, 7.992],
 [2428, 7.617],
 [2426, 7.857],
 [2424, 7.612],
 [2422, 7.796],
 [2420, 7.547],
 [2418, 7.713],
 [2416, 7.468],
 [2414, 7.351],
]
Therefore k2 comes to 2.98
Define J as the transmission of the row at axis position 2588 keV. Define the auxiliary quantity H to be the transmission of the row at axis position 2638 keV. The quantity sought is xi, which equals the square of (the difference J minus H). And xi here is 1.1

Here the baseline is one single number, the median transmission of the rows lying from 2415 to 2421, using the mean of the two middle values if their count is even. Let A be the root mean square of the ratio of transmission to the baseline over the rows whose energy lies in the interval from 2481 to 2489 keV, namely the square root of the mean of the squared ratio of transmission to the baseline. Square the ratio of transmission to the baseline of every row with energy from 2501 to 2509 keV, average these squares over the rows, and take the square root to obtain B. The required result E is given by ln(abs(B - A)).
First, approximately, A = 1.24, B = 1.29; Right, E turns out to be -3.1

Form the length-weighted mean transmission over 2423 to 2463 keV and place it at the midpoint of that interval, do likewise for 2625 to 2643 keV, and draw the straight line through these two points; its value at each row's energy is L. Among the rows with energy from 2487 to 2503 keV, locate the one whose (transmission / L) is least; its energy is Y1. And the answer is 2488 keV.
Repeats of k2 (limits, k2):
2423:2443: 2.76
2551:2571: 2.98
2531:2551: 2.97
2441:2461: 2.88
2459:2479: 2.91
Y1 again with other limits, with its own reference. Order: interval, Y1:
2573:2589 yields 2582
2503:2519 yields 2514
